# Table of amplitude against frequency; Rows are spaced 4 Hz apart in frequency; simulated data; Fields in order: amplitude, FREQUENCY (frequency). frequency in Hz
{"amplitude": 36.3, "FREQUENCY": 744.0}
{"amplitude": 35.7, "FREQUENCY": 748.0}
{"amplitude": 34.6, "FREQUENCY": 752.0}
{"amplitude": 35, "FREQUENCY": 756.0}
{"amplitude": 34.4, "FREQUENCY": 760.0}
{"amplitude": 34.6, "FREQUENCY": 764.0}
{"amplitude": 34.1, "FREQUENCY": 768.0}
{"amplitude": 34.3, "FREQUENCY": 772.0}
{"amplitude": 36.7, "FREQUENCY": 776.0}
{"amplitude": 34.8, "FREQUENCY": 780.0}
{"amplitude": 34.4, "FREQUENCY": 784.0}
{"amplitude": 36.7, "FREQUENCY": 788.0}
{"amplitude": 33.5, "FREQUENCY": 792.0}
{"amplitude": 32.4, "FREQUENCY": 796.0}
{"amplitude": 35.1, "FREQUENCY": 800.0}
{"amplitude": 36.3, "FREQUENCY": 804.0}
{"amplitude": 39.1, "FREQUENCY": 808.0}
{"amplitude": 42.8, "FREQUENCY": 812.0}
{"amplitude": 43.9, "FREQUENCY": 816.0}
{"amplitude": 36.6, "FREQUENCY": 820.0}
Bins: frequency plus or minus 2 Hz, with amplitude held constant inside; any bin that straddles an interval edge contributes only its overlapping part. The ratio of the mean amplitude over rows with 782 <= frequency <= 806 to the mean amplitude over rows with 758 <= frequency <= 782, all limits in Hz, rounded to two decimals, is 1.00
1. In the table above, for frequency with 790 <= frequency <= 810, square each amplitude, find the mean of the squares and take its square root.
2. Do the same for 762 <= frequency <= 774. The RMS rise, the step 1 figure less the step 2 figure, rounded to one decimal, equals 1.0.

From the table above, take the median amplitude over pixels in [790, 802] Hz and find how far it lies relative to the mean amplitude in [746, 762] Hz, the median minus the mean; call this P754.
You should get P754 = -1.4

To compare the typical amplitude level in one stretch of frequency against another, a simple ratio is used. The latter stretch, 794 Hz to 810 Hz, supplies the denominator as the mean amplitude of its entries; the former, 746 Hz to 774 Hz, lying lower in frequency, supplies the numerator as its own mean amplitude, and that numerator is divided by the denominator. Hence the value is 0.97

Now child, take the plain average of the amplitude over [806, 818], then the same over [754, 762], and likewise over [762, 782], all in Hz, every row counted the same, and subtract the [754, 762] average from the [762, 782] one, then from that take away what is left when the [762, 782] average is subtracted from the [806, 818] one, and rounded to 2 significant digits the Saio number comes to -6.8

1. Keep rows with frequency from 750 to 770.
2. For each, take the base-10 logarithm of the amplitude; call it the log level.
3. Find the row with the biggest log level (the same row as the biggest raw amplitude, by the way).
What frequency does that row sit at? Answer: 756.0 Hz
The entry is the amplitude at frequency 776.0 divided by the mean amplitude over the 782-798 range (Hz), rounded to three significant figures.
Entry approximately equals 1.07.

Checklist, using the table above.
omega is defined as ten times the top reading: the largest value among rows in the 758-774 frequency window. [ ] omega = 346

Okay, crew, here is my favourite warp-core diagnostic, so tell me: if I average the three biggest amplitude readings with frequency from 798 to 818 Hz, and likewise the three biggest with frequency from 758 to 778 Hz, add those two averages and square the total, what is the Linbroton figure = 5955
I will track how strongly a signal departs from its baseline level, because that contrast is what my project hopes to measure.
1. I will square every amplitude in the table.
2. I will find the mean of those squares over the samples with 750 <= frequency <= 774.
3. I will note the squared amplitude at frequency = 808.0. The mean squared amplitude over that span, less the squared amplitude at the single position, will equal -338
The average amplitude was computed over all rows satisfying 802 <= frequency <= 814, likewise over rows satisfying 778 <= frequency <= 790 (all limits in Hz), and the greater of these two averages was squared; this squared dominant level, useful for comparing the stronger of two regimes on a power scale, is 1552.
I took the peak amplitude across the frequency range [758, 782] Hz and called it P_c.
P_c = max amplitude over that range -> 36.7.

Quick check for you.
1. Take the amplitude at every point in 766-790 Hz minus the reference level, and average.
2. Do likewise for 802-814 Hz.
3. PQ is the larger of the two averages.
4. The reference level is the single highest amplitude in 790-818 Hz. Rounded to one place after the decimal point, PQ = -4.5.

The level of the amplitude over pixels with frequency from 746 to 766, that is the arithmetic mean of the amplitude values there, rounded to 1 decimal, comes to 34.9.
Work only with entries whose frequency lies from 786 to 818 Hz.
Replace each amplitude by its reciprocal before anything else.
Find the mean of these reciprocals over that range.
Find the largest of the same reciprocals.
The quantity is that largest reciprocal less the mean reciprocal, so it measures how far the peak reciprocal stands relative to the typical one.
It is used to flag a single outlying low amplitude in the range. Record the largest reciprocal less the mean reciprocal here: 0.0039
